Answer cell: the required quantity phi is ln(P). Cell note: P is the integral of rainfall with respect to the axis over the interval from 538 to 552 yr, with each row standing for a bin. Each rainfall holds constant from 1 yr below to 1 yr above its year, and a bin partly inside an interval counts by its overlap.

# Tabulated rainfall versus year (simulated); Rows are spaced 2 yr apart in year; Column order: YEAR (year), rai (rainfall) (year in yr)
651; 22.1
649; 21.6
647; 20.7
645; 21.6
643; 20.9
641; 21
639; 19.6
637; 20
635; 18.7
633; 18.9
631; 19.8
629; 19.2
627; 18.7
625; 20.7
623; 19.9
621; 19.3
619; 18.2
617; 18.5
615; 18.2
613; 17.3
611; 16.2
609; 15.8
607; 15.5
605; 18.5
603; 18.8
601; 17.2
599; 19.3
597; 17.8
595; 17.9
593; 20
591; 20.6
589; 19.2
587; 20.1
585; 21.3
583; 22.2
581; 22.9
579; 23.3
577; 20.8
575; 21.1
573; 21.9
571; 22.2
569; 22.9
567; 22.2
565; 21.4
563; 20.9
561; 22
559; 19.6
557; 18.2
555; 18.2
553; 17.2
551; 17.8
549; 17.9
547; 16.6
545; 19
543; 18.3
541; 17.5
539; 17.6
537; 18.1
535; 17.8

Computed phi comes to 5.52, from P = 249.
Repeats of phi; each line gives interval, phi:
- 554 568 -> 5.65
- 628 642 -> 5.61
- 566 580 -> 5.73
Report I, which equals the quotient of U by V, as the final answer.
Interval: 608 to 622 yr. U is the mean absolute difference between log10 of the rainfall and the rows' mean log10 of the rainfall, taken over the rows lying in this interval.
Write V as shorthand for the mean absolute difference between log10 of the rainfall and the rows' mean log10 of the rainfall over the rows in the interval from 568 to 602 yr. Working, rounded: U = 0.026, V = 0.033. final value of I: 0.79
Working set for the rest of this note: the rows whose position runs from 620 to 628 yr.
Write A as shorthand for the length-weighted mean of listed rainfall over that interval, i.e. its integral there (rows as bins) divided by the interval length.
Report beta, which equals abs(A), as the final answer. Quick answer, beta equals 20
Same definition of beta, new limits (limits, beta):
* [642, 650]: 21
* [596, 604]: 18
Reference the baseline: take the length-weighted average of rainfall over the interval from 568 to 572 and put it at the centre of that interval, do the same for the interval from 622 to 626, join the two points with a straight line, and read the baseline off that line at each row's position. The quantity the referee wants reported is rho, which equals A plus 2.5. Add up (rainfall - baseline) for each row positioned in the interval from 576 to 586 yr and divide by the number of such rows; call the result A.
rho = 3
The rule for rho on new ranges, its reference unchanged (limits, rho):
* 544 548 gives -3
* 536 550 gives -3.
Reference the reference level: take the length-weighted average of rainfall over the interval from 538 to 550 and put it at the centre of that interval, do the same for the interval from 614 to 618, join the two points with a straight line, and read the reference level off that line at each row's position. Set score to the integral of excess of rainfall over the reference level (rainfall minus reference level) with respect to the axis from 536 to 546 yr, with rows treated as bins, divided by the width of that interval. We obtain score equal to 0.3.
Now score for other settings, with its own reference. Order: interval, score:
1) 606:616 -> -1.7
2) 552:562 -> 1.1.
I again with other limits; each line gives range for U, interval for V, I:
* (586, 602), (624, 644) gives 1.49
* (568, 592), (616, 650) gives 1.05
